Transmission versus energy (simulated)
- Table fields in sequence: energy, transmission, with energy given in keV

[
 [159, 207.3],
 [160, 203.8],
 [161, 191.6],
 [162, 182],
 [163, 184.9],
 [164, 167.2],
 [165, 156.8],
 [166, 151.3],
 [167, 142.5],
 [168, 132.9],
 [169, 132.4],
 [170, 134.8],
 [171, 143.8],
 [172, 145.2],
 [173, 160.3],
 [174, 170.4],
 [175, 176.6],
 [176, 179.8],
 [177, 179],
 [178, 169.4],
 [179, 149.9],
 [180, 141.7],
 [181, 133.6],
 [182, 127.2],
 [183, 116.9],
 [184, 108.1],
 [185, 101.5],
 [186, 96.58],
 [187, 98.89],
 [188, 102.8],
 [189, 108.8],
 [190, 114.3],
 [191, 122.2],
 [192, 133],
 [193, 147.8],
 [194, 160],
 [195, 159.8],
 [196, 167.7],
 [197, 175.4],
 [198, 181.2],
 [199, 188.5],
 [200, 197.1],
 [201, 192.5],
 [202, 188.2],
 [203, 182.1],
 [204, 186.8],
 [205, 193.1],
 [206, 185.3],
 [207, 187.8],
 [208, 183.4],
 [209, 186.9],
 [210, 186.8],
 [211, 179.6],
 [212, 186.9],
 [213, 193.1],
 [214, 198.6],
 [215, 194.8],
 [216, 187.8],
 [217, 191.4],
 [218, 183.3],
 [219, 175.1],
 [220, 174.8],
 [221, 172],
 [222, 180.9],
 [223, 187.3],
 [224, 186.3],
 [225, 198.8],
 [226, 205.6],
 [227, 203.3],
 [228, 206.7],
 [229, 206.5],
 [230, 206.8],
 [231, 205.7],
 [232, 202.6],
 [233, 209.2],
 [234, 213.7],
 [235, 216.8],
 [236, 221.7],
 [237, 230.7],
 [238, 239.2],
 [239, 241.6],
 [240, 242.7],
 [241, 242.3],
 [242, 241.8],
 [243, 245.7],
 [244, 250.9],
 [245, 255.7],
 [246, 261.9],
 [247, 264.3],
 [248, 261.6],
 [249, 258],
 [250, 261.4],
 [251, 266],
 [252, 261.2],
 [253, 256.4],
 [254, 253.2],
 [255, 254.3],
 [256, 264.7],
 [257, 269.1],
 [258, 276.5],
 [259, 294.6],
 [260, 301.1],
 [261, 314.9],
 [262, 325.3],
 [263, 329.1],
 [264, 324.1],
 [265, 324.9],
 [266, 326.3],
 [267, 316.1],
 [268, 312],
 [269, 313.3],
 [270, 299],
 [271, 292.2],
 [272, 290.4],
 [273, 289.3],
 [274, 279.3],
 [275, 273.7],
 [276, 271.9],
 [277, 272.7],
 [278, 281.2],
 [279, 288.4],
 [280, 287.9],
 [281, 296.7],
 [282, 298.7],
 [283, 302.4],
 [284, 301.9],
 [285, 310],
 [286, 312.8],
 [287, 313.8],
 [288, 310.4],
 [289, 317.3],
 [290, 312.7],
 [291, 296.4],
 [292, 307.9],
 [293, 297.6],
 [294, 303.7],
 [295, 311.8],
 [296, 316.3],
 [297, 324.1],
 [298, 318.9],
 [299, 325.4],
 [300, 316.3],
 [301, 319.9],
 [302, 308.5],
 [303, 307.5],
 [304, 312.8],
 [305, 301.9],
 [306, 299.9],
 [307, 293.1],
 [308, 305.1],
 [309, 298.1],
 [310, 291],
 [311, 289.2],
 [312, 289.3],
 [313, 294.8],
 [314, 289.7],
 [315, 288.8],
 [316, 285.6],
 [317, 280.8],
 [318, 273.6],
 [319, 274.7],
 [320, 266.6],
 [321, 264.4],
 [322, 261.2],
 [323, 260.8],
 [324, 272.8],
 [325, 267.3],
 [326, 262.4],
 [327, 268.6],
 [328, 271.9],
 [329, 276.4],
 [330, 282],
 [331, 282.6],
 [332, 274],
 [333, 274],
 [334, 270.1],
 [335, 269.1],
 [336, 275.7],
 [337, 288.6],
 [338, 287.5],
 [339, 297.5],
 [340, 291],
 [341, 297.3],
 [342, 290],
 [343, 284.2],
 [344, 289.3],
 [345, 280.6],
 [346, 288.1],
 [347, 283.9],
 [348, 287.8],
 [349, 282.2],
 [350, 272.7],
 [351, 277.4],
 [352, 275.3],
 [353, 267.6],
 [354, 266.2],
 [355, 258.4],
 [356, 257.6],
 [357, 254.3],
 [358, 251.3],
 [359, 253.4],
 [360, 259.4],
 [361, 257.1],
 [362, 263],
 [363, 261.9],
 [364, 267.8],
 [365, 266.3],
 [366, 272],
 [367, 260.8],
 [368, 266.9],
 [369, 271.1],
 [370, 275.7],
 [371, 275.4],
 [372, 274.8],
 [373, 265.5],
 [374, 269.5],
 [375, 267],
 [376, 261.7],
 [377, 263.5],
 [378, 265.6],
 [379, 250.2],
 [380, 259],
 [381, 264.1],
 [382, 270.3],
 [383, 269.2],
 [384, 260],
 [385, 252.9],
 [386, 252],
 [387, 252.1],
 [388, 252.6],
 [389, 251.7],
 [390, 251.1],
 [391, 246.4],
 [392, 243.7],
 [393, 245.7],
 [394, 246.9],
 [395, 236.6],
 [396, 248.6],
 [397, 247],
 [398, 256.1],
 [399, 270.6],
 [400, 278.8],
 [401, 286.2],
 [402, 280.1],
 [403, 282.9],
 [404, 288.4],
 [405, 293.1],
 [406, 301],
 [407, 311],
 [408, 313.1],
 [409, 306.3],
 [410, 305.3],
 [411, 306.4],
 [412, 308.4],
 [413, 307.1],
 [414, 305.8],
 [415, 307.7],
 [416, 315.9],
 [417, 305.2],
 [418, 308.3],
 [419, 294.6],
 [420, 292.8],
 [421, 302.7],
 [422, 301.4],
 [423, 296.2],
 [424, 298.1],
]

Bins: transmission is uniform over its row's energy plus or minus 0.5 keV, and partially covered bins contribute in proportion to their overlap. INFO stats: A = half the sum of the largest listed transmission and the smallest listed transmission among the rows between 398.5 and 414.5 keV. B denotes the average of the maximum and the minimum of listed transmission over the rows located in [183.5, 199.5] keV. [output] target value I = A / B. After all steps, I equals 2.05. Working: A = 292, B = 143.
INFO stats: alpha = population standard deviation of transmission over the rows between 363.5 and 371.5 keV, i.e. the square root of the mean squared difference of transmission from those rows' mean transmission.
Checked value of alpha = 4.7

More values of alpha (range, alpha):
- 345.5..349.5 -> 2.5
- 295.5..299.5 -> 3.7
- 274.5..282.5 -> 10.0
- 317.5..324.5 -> 5.5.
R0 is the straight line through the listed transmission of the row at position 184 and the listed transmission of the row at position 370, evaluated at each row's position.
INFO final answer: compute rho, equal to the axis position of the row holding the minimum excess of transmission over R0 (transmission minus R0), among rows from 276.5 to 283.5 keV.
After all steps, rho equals 277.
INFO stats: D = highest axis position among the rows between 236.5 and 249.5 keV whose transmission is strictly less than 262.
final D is 249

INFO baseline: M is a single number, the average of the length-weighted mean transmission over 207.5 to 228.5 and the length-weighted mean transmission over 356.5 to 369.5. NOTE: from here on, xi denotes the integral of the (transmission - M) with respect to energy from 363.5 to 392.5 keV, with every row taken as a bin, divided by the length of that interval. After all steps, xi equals 37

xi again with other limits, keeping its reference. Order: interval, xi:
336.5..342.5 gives 67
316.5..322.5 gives 45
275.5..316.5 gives 76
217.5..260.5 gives 6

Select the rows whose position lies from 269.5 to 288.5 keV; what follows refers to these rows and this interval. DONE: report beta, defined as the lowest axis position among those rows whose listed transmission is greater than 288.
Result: 270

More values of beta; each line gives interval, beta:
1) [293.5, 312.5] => 294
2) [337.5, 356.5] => 339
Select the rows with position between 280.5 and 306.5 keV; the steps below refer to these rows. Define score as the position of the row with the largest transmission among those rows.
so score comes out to 299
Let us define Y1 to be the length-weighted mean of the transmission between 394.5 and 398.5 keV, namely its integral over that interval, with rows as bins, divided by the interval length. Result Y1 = 247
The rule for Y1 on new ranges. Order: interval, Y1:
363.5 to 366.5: 269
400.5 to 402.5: 283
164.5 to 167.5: 150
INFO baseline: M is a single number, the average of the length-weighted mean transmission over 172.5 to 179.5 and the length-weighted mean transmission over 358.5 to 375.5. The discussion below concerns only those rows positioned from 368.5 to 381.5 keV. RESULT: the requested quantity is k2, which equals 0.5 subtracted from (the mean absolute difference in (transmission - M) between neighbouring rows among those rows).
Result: 4.5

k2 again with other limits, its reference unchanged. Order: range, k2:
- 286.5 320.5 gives 5.7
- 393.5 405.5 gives 7.0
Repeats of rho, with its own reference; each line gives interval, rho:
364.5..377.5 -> 376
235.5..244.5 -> 236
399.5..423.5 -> 420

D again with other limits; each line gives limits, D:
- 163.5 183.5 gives 183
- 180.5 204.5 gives 204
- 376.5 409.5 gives 398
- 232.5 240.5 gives 240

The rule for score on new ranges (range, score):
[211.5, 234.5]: 234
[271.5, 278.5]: 272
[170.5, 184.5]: 176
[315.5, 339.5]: 339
